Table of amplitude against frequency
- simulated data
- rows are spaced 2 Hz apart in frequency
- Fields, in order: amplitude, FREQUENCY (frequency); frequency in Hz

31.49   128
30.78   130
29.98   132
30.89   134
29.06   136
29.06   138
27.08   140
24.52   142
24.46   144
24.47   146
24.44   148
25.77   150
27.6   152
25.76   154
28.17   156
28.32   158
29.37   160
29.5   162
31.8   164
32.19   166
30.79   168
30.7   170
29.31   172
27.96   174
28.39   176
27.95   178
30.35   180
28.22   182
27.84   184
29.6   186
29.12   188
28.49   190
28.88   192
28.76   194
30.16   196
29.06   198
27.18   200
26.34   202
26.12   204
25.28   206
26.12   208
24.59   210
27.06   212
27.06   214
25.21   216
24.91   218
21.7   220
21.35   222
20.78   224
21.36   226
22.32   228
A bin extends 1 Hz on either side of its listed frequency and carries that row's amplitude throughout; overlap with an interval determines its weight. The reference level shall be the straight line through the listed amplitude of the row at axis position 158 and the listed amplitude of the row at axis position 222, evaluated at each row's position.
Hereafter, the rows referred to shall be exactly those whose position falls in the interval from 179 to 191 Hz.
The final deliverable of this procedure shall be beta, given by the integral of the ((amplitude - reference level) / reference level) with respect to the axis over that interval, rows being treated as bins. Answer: 1.68 Hz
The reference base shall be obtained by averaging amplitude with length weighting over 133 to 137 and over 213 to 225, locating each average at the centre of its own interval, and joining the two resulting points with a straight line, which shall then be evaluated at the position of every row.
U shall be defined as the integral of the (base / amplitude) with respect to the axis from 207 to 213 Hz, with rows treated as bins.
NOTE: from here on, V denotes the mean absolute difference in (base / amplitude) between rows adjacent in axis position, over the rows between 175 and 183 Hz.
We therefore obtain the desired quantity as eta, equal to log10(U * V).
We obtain -0.55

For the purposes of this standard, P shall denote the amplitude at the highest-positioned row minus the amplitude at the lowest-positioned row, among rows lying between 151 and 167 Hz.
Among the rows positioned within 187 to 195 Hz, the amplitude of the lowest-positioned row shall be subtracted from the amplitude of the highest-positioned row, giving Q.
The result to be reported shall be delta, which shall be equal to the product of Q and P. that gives -2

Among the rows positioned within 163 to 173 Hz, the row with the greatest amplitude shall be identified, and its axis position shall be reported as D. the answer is 166 Hz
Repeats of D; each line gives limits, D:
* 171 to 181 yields 180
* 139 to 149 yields 140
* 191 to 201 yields 196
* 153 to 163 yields 162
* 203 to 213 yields 212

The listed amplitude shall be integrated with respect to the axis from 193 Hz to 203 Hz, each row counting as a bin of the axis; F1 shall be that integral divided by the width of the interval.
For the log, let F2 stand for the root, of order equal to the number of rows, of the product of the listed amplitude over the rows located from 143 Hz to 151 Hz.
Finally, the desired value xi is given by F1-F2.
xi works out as 4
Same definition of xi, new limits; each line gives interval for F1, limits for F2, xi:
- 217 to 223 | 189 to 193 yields -6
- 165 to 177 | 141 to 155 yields 5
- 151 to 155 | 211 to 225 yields 3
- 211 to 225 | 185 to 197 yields -5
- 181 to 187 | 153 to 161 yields 1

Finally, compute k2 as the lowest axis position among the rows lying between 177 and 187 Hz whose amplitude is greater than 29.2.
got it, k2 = 180 Hz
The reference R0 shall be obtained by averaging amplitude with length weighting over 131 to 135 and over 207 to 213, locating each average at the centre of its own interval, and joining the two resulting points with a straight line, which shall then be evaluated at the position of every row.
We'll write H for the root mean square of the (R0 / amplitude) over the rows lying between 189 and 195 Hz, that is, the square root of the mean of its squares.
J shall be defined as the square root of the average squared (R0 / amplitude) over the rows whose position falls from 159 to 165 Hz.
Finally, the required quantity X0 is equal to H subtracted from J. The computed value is 0.01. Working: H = 0.94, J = 0.95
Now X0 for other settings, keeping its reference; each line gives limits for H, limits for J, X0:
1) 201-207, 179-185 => -0.06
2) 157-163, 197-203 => -0.03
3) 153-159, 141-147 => 0.15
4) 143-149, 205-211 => -0.18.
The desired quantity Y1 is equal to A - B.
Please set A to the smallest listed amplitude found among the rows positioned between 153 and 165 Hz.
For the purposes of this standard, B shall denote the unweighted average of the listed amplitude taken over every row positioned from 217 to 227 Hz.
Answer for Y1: 3.7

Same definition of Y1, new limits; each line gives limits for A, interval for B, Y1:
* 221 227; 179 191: -8.2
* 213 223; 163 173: -9.6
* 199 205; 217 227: 4.1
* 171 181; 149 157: 1.1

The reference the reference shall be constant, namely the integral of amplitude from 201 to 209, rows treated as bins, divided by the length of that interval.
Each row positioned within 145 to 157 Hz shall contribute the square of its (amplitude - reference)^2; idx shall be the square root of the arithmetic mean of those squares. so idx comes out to 3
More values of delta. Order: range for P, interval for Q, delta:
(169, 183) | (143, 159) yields -10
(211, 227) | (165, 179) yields 24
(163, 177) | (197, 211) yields 15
